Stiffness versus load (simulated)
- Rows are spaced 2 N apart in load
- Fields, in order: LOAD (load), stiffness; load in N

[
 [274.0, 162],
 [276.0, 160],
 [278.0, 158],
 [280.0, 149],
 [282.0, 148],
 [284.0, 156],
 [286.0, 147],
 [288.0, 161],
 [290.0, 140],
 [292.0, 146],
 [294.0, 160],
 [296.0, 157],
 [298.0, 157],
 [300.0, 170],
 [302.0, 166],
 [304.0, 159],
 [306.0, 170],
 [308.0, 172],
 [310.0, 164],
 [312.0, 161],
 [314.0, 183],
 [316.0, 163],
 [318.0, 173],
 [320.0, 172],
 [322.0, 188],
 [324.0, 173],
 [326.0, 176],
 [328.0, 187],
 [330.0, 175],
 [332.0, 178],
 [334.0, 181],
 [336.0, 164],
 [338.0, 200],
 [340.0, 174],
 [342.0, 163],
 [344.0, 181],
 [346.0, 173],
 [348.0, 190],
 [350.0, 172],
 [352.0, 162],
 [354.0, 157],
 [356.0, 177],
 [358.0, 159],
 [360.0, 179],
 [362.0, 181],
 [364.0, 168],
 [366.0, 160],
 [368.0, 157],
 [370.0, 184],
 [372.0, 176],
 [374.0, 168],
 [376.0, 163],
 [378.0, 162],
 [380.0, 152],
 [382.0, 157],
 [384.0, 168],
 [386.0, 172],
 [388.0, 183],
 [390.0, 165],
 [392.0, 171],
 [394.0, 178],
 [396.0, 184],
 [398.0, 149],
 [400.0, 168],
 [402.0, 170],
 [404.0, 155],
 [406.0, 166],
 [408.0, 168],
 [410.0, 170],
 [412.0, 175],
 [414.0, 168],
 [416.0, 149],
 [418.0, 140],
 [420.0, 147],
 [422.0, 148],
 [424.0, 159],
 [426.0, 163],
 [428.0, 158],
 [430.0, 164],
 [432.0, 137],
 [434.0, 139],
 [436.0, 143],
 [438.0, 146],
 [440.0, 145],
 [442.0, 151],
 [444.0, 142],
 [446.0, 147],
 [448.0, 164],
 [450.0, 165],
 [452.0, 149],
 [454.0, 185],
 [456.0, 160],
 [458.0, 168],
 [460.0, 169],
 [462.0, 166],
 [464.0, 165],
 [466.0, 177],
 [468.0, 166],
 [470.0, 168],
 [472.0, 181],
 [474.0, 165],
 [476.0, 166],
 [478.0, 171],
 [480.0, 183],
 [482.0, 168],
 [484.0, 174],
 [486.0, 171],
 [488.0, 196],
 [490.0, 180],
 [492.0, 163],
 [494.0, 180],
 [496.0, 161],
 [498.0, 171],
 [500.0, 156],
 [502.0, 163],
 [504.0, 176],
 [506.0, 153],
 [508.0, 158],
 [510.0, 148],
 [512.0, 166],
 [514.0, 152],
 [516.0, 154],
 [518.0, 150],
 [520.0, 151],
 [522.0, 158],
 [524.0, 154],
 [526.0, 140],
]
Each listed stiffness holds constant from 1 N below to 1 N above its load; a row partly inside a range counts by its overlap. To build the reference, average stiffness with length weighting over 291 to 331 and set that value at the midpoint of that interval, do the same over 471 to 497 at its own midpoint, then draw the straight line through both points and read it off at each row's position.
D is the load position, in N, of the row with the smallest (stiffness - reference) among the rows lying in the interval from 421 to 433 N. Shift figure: 432.0 N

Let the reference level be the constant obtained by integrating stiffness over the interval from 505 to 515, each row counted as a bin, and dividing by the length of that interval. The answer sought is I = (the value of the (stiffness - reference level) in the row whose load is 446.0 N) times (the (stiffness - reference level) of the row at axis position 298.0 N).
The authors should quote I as -13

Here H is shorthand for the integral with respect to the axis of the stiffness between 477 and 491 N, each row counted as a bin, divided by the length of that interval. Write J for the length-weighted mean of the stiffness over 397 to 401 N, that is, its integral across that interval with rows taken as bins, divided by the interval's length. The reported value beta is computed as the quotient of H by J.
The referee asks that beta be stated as 1.12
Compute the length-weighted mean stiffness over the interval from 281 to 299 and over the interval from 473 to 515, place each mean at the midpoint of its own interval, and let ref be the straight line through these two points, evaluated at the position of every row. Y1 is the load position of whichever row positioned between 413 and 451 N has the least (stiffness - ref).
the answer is 432.0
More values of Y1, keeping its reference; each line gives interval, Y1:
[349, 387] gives 380.0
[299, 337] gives 304.0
